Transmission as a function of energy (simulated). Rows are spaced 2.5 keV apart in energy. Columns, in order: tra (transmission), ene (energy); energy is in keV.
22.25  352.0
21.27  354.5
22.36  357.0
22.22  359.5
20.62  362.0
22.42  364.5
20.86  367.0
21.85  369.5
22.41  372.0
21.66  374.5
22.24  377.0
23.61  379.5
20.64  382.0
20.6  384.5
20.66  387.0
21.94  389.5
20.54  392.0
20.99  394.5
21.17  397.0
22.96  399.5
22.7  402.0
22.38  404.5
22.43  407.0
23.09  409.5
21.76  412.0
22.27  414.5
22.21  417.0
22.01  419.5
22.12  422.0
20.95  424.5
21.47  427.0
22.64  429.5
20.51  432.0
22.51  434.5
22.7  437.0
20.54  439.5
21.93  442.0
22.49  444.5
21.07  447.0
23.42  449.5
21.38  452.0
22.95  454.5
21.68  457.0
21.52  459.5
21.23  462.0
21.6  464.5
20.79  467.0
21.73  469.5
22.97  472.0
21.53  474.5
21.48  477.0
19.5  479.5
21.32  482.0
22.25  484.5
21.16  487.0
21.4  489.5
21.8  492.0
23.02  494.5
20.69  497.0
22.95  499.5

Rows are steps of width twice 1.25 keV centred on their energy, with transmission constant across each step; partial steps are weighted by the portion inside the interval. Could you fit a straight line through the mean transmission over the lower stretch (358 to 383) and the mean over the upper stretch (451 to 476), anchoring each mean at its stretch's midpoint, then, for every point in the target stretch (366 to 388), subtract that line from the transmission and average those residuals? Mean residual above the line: -0.23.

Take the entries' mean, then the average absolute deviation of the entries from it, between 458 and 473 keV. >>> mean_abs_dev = 0.47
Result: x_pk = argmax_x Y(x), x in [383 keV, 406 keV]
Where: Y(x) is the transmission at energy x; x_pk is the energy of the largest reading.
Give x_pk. 399.5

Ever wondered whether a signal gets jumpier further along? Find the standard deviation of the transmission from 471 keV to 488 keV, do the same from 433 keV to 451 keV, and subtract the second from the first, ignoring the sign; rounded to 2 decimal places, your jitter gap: 0.07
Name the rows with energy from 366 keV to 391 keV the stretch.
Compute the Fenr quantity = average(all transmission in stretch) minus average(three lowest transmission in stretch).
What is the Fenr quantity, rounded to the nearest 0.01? 1.01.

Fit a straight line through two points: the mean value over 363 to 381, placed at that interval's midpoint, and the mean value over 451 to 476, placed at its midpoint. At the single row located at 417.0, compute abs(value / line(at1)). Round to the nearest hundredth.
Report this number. 1.01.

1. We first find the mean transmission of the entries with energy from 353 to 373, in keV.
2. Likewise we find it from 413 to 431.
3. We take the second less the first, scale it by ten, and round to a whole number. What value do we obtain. 2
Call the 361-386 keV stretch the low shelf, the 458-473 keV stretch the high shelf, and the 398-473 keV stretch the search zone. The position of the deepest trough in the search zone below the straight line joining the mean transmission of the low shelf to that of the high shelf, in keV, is 432.0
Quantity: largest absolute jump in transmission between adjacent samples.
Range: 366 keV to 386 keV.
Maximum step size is 2.97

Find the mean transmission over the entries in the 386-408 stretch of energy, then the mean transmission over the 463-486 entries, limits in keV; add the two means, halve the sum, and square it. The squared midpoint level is 467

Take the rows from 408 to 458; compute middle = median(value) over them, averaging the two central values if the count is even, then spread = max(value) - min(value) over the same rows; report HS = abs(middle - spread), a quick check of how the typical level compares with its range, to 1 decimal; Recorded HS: 19.2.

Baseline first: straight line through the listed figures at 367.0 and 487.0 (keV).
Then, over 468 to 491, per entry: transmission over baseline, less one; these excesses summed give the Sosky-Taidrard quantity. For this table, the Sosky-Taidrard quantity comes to 0.15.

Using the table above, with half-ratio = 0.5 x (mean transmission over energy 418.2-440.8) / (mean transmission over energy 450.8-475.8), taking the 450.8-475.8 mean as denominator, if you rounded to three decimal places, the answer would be 0.500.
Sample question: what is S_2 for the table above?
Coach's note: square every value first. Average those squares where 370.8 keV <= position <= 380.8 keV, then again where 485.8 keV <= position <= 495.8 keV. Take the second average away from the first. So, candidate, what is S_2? 28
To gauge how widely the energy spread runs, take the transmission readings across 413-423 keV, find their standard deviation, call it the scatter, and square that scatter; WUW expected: 0.01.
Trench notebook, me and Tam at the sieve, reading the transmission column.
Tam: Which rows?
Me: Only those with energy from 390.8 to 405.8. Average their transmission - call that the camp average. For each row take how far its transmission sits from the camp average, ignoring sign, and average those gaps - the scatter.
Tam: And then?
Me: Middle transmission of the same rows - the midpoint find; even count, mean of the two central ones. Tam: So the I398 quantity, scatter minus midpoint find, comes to -20.9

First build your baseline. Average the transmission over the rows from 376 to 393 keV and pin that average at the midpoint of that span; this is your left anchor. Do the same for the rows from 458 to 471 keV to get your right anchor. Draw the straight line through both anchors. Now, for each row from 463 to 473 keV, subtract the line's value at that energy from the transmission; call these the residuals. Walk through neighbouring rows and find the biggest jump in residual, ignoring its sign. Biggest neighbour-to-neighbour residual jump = 1.2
